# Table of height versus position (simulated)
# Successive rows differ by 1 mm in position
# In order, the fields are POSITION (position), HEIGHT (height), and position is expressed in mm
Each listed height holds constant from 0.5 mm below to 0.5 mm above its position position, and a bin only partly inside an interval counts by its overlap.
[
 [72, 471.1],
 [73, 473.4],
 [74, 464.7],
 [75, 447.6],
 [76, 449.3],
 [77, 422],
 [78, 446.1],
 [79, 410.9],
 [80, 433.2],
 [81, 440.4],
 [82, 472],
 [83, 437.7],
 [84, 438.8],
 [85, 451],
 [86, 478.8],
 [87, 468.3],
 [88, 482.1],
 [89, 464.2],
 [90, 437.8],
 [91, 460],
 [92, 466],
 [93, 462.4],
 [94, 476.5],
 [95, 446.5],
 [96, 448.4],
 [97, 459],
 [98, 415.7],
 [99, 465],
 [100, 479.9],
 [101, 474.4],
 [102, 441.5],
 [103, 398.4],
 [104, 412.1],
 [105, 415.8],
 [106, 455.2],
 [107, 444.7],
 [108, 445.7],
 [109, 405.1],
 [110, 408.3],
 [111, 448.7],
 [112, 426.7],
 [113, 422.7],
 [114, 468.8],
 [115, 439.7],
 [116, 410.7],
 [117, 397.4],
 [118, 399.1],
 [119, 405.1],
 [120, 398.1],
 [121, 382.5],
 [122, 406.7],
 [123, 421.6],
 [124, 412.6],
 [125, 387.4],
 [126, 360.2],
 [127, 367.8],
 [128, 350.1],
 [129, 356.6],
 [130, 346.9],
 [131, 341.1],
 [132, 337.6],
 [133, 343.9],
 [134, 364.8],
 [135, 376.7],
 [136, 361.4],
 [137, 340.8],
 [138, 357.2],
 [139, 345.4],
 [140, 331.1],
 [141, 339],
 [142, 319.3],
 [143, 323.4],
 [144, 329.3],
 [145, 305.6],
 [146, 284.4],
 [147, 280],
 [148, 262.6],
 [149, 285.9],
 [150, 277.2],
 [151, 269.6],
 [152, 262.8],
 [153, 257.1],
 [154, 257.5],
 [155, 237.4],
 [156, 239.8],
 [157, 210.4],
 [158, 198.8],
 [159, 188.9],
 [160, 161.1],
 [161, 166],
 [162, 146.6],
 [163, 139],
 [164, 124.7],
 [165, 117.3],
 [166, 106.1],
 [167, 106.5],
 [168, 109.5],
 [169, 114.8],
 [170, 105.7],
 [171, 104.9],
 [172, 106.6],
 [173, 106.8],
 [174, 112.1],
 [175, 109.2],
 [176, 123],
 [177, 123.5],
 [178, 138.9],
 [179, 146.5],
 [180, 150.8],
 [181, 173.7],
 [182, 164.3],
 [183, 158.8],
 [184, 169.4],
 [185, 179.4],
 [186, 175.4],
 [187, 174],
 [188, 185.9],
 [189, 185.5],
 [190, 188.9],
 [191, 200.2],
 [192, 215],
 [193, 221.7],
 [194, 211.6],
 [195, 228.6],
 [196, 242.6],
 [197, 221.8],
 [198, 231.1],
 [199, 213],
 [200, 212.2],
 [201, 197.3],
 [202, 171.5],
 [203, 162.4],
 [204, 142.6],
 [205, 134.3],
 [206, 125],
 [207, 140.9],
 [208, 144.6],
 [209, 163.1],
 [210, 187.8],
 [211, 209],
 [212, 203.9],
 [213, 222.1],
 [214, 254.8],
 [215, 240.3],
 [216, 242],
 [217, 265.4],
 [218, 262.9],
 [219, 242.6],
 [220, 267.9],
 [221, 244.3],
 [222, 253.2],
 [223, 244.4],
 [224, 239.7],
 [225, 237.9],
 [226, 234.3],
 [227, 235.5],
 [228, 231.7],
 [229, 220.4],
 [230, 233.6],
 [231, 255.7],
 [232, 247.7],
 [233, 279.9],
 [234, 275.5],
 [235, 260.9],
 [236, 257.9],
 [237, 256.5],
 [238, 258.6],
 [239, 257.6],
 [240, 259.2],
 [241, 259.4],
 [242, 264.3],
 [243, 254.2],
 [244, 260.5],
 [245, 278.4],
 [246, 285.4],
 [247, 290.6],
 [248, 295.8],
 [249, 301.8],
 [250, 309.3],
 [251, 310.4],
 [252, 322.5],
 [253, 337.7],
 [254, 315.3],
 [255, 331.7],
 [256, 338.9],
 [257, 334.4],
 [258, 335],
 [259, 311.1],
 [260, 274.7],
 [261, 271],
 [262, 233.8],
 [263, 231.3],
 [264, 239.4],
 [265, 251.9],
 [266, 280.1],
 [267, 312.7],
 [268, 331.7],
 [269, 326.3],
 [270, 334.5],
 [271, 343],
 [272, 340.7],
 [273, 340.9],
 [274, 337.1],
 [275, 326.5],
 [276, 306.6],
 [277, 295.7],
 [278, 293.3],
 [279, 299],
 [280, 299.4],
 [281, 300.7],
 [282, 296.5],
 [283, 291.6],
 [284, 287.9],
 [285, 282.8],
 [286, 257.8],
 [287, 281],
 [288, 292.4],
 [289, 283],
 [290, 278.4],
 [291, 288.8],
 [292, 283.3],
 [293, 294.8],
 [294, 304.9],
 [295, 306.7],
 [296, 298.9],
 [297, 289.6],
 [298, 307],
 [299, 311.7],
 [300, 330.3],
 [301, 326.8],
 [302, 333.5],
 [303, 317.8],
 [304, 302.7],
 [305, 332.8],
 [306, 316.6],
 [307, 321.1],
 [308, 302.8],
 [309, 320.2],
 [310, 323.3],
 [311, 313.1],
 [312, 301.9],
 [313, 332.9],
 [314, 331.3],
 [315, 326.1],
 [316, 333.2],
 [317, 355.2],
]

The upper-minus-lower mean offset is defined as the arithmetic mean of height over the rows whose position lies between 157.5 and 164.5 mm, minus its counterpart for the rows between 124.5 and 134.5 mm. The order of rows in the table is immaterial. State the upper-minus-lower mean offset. -195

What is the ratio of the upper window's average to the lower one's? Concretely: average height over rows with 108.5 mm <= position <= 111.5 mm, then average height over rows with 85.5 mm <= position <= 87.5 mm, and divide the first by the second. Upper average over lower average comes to 0.9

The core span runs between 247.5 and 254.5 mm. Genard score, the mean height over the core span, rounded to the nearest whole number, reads 313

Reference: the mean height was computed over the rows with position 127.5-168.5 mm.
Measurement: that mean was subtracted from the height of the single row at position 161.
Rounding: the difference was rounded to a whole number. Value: -99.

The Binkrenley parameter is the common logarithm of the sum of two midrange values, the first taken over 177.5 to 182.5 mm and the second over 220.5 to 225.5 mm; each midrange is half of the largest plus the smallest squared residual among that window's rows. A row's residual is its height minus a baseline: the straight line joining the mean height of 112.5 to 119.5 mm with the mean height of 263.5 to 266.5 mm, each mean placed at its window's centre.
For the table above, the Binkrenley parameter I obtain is 4.6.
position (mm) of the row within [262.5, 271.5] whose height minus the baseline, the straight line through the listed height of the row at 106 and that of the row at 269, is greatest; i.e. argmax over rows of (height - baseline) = 271 mm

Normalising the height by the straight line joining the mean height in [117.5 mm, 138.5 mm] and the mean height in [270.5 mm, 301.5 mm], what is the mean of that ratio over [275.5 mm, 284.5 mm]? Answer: 0.97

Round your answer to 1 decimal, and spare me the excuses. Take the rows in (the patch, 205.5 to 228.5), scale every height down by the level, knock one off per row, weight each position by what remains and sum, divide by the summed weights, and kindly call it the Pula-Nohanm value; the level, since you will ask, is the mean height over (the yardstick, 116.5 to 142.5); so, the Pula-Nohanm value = 215.7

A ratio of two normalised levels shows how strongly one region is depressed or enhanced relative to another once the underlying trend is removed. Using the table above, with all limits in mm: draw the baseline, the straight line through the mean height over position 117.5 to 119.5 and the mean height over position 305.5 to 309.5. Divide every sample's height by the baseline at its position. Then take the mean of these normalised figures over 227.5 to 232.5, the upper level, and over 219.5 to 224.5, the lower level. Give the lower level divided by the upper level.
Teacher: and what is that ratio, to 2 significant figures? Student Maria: 1.0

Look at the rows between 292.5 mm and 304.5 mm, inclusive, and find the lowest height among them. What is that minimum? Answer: 289.6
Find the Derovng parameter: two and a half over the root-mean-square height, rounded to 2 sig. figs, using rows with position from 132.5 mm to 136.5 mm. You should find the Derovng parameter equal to 0.0069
